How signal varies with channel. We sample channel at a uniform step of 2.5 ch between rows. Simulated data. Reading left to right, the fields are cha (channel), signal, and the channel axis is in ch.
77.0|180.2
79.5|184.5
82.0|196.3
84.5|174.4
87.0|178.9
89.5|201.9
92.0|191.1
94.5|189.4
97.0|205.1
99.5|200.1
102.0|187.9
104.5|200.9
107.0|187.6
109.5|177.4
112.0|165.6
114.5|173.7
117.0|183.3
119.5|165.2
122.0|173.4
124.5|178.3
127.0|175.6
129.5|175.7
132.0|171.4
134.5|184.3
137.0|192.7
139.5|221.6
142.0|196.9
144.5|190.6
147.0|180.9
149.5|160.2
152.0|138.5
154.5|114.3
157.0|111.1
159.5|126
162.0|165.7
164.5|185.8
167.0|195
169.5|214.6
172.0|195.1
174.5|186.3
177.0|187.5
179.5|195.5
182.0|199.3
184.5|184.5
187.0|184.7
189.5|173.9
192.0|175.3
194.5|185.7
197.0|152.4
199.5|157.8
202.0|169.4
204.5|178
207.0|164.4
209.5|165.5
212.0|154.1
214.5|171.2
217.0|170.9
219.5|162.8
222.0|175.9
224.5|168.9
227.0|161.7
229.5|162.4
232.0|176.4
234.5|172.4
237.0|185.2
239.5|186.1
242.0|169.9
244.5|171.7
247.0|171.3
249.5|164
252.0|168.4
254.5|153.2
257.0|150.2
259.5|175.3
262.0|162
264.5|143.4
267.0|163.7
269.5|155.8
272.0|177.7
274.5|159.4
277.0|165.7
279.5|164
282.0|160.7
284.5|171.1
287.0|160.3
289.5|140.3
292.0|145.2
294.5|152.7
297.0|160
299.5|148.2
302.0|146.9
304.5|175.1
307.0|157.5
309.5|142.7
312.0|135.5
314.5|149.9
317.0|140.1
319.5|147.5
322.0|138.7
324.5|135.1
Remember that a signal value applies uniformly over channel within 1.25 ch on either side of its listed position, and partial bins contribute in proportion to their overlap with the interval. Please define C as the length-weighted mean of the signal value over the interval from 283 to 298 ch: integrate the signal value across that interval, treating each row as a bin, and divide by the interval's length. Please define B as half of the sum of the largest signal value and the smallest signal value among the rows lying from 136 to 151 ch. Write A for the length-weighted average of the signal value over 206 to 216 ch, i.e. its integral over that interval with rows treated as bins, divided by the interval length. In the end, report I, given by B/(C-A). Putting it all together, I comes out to -21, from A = 164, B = 191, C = 155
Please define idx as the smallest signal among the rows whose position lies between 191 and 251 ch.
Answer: 152.4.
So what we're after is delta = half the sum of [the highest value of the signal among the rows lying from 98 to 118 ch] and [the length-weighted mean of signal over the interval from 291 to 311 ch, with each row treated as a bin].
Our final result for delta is 177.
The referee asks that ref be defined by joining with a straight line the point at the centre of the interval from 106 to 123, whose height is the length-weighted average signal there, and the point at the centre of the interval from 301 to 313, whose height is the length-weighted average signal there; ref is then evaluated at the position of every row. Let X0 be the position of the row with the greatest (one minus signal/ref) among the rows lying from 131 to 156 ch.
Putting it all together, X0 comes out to 154.5 ch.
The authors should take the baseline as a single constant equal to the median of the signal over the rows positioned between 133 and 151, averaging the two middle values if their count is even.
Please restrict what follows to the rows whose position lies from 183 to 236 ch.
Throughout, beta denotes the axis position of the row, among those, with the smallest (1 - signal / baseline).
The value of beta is 194.5 ch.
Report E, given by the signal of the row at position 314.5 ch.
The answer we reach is 149.9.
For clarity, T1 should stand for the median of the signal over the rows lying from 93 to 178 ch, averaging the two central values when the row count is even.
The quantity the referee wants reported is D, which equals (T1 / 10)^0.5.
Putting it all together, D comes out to 4.29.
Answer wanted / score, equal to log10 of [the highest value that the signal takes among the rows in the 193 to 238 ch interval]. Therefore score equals 2.27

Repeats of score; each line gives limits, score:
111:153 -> 2.35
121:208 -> 2.35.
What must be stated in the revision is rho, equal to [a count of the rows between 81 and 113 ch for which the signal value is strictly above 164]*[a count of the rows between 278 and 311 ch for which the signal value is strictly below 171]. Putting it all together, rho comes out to 143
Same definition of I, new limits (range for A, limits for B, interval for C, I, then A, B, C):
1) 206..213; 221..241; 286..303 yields -16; 161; 174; 150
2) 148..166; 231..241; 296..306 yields 14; 144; 179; 157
